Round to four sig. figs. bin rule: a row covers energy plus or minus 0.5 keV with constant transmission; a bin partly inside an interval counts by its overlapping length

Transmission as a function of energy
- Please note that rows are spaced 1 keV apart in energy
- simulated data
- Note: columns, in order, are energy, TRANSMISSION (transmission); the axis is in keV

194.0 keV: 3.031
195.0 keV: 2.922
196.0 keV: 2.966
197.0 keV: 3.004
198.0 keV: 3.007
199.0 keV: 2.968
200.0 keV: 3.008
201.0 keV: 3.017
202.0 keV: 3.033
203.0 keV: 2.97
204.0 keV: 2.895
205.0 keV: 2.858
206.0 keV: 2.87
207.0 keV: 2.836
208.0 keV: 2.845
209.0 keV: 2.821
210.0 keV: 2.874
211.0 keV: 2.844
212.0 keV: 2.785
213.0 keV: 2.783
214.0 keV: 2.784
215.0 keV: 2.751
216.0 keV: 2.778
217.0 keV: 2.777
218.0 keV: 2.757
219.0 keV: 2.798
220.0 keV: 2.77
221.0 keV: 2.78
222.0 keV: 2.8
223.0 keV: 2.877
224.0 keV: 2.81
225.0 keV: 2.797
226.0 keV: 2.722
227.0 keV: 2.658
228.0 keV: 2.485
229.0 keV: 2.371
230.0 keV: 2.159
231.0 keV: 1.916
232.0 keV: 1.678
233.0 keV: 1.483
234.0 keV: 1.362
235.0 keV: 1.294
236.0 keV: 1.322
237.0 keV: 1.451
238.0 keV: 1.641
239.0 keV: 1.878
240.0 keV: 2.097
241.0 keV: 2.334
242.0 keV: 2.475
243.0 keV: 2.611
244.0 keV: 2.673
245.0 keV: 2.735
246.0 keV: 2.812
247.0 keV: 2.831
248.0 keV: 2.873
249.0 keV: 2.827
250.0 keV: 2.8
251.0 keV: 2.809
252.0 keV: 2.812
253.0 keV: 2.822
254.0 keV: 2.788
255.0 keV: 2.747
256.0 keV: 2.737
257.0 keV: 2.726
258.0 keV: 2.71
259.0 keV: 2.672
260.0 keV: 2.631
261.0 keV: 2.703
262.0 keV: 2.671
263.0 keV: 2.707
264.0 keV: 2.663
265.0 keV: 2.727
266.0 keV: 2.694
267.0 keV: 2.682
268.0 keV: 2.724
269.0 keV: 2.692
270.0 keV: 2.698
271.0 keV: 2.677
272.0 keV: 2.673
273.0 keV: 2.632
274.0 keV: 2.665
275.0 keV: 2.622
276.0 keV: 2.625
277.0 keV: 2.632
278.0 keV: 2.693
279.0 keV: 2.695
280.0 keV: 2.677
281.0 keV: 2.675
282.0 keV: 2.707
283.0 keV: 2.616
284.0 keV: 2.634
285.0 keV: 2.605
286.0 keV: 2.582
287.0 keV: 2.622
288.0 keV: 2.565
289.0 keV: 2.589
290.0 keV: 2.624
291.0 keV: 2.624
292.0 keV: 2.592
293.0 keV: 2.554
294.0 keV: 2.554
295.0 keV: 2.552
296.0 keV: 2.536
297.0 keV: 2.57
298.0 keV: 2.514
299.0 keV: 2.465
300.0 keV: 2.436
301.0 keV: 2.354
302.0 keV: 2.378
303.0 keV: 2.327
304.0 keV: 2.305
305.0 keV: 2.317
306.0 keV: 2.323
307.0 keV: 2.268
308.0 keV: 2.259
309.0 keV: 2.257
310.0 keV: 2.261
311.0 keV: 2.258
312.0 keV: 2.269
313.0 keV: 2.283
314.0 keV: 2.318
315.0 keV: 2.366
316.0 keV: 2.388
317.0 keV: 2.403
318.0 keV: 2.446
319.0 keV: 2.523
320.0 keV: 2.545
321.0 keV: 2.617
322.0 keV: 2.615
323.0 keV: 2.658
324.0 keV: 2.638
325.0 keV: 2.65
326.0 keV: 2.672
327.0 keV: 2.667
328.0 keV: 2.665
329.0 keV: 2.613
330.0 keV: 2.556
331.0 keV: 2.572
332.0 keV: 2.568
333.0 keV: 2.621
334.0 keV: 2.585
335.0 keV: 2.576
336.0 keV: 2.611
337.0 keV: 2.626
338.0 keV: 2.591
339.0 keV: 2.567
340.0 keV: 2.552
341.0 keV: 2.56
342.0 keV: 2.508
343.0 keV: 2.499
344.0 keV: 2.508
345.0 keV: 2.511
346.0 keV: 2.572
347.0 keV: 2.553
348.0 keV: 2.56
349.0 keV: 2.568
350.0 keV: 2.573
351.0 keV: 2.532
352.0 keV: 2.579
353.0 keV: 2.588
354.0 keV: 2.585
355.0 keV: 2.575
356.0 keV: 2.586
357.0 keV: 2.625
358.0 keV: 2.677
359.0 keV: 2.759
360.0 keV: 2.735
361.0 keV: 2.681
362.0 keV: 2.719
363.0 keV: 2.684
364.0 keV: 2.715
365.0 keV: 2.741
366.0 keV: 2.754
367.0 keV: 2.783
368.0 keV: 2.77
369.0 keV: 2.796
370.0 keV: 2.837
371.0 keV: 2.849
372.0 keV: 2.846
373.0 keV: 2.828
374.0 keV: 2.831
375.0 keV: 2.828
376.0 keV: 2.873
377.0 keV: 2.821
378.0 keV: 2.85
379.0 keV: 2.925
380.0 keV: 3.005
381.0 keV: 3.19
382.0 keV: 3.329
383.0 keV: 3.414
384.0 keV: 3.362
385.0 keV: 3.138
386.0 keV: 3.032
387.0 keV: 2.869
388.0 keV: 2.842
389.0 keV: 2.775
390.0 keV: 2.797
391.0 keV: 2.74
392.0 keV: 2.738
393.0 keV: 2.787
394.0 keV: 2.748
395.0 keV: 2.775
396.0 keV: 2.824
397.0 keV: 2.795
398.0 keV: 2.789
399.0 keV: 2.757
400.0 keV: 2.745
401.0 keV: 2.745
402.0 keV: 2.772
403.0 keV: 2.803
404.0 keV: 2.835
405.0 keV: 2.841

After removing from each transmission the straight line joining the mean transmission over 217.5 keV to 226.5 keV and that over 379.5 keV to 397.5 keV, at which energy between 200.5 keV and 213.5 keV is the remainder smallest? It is 213.0 keV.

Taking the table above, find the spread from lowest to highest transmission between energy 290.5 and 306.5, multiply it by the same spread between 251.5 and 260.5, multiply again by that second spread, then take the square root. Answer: 0.11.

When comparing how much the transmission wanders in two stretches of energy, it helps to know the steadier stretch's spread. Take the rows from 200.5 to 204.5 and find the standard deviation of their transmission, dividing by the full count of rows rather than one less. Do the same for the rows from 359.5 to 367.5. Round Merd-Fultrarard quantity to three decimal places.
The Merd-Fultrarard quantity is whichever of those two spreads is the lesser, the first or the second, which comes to 0.032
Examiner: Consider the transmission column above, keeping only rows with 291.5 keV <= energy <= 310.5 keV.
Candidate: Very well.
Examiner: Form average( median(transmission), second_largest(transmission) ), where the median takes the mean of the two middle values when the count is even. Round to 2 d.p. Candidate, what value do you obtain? 2.47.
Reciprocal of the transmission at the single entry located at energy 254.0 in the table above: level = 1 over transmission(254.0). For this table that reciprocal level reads 0.359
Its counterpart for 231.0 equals 0.522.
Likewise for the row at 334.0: 0.387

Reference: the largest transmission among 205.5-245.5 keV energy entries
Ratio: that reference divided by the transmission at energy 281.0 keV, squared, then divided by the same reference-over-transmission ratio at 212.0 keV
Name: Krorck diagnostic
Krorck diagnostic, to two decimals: 1.12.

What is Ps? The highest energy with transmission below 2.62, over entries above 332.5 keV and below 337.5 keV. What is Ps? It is 336.0 keV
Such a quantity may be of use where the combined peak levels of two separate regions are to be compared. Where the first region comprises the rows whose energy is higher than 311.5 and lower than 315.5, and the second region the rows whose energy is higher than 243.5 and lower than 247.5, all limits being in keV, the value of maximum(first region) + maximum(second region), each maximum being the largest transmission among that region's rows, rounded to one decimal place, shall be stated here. 5.2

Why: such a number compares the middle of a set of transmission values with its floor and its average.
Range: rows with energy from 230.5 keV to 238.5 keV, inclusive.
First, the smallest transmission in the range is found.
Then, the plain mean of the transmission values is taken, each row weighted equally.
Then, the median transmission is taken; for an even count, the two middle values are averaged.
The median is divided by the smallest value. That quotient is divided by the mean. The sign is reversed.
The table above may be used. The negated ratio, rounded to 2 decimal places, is -0.75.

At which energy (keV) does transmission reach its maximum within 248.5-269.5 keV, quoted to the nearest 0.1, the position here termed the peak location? 249.0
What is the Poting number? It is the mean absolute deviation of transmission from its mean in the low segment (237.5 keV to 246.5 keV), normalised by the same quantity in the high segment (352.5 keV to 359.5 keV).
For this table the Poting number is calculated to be 6.5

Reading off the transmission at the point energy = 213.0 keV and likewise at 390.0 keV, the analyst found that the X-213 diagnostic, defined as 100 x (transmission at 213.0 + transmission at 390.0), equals 558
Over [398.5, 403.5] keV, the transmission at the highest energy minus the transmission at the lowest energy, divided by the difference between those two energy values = 0.01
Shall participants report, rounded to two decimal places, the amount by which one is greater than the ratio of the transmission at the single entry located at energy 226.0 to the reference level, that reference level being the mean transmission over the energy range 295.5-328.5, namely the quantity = -0.12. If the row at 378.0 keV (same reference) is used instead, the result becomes -0.17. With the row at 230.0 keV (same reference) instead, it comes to 0.12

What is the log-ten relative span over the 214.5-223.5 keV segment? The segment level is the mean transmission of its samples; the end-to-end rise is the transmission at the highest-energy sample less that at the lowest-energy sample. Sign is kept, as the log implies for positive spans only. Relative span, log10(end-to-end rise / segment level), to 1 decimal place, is -1.3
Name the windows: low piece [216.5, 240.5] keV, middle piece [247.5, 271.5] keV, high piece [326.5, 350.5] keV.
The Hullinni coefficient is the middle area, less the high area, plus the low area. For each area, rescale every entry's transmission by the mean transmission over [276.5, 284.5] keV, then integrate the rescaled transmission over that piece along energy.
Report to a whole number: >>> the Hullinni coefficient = 22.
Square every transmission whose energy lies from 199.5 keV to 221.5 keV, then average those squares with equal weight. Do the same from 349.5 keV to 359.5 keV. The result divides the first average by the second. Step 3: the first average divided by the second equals 1.2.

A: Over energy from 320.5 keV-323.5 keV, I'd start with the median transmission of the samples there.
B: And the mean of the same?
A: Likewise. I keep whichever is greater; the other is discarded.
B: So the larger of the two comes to 2.63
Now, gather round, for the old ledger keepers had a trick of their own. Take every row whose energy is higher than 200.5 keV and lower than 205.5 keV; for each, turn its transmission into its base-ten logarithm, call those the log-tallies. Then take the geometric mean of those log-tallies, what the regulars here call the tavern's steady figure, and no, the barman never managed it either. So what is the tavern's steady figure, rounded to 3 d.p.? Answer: 0.470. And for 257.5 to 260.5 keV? 0.427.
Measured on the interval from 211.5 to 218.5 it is 0.443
